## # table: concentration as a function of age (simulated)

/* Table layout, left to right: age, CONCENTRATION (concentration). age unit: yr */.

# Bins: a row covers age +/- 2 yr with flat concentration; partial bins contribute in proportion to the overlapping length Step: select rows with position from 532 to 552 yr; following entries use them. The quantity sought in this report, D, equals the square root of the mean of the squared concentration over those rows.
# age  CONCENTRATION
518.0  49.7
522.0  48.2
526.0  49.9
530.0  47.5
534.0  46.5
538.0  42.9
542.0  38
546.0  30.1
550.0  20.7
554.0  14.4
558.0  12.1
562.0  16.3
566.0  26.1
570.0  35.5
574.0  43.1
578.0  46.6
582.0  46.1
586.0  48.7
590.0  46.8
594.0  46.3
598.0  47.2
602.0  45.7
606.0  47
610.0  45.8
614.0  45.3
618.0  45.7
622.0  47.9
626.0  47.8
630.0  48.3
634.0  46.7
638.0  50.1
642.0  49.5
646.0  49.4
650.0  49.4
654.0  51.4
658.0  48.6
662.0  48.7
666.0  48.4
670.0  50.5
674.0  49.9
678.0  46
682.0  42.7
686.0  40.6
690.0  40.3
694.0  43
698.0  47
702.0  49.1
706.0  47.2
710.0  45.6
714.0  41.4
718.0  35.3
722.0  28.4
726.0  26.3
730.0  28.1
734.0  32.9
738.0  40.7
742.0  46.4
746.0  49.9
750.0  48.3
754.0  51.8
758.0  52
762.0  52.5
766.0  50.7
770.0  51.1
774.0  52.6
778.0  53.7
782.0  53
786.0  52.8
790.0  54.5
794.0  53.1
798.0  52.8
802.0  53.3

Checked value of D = 36.8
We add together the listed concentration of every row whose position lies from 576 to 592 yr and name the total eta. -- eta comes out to 188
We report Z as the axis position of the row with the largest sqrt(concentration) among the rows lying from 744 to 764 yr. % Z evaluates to 762.0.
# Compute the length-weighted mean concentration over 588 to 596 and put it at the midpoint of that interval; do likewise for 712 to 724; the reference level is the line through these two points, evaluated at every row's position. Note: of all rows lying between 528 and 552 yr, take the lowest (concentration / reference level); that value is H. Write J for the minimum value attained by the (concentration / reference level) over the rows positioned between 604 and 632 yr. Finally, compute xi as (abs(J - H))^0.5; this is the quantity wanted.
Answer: 0.78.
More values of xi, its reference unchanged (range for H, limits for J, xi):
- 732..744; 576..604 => 0.09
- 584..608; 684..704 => 0.27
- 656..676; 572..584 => 0.55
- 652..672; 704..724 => 0.62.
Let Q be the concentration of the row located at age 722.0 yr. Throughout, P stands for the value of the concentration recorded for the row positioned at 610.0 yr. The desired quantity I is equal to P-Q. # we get 17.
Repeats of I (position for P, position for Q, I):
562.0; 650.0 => -33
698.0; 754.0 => -5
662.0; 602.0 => 3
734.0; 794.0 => -20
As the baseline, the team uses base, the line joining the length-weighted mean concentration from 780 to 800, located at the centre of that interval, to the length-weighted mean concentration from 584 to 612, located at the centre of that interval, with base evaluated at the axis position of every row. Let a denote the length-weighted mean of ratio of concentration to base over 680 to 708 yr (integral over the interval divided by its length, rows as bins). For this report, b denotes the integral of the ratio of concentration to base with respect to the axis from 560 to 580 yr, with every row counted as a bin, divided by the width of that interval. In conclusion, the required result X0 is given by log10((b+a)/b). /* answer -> 0.34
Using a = 0.88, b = 0.730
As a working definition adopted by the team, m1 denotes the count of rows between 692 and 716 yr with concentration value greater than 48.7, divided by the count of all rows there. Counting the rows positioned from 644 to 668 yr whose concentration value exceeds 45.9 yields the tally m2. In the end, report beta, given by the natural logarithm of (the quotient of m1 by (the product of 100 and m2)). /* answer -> -8.2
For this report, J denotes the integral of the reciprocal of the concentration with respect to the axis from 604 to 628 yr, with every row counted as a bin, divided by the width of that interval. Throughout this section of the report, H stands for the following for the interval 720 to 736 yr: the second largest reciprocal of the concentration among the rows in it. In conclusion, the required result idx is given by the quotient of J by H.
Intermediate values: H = 0.0356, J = 0.0215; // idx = 0.6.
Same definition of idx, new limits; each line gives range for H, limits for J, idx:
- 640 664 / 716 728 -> 1.6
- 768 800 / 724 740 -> 1.7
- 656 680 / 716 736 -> 1.6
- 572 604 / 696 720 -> 1.0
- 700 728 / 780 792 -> 0.5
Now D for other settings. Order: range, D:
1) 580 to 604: 46.8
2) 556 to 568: 19.1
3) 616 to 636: 47.3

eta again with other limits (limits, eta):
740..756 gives 196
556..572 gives 90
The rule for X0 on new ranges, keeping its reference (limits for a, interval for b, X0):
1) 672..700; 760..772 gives 0.28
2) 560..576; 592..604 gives 0.22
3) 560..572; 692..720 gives 0.22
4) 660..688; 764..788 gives 0.29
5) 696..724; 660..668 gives 0.26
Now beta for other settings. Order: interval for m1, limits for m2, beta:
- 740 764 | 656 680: -6.8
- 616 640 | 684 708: -7.5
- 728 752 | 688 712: -7.5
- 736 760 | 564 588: -6.4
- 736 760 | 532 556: -5.3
